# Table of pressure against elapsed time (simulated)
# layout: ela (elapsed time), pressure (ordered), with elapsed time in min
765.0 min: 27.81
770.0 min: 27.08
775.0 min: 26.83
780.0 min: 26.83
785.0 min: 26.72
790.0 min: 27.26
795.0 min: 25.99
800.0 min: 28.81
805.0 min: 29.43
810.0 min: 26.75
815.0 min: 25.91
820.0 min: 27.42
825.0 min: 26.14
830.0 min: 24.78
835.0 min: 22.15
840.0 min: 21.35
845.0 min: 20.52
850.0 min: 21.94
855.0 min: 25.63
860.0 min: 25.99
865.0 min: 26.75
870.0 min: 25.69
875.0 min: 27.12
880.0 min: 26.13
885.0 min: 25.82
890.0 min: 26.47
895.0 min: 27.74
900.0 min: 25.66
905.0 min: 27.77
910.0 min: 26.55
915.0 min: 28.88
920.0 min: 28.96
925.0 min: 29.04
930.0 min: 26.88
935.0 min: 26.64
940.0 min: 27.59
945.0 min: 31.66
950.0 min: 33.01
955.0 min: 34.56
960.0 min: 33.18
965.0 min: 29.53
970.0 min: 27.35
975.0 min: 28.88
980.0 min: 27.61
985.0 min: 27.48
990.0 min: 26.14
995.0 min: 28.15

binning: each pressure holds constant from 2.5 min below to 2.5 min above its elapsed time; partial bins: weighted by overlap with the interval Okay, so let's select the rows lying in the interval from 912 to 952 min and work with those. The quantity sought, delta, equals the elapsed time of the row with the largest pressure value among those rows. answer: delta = 950.0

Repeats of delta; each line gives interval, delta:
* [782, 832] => 805.0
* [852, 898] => 895.0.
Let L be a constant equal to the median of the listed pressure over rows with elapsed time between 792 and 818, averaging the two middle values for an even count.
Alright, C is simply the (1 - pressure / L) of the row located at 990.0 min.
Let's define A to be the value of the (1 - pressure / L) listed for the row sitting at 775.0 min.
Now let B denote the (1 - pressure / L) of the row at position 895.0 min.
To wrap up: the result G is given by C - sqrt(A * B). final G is 0.01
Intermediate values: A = 0.00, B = -0.04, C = 0.02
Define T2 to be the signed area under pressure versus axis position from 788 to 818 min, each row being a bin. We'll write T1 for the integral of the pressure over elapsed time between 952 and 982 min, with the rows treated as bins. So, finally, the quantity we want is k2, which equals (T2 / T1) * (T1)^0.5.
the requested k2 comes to 27.2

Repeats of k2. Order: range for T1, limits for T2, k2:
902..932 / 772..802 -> 28.0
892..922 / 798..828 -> 28.5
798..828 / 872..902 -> 27.7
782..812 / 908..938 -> 29.1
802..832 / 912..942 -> 29.6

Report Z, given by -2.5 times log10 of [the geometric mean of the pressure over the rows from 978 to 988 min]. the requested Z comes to -3.60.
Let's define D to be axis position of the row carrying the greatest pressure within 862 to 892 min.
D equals 875.0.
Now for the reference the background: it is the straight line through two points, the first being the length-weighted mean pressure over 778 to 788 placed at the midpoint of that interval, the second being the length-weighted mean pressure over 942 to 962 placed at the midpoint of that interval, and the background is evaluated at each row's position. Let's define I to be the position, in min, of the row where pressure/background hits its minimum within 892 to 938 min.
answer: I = 935.0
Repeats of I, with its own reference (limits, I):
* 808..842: 840.0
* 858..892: 885.0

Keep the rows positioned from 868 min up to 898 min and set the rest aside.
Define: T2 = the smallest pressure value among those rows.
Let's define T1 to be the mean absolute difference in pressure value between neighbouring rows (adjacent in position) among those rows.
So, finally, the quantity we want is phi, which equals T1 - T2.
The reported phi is -24.8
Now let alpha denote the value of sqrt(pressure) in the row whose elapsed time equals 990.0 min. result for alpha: 5.11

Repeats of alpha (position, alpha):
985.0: 5.24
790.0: 5.22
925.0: 5.39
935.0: 5.16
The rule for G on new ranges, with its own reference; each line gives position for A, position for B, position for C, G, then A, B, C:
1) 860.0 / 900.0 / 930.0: -0.04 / 0.03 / 0.04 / 0.00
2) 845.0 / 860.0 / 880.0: -0.06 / 0.23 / 0.03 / 0.02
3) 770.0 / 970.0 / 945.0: -0.20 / -0.01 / -0.02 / -0.18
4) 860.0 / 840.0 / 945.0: -0.26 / 0.03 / 0.20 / -0.18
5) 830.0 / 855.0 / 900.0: -0.01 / 0.07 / 0.04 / 0.04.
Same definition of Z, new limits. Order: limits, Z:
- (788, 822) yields -3.59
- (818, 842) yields -3.46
